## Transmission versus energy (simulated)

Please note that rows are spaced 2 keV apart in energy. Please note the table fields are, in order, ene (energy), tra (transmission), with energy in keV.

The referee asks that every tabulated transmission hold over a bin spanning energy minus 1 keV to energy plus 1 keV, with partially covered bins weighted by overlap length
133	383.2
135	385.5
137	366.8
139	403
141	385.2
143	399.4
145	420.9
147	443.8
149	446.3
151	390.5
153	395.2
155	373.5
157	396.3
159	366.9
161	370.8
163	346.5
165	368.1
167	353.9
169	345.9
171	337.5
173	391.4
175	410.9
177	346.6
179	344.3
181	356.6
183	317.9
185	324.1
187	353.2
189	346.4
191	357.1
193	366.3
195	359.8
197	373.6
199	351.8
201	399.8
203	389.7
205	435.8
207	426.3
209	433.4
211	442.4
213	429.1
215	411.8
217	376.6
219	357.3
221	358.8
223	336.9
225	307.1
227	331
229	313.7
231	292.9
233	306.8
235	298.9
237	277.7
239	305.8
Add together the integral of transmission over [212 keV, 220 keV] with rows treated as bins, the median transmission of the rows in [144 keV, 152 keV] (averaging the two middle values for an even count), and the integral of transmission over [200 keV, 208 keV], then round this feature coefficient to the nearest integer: 6885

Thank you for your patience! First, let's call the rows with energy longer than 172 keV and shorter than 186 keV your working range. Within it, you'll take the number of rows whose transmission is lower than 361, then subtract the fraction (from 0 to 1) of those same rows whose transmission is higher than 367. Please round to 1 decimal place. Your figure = 4.7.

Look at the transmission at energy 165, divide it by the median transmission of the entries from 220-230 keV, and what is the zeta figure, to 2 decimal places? 1.11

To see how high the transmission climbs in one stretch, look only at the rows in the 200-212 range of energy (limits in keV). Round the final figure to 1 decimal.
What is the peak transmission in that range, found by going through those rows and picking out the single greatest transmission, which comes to 442.4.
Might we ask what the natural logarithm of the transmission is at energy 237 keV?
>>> 5.63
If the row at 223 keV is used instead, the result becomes 5.82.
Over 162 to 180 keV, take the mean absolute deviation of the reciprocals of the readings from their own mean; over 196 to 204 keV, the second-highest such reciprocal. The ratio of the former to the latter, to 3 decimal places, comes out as 0.054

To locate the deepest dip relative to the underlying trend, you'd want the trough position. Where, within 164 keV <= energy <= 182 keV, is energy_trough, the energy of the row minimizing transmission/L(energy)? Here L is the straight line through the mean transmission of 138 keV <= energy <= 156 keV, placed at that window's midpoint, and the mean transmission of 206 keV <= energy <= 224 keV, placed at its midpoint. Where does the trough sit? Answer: 171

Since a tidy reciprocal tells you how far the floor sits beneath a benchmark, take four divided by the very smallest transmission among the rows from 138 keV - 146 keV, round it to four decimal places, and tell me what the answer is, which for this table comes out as 0.0104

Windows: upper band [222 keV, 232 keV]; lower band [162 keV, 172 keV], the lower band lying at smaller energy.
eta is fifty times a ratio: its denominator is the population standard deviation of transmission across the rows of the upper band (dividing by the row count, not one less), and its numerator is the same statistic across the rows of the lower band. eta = 32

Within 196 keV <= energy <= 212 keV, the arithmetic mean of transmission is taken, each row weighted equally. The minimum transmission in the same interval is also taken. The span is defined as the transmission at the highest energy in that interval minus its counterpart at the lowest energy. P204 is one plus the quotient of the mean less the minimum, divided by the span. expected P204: 1.80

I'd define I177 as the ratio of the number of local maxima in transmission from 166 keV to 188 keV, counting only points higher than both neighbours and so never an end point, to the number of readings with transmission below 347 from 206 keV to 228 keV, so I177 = 0.67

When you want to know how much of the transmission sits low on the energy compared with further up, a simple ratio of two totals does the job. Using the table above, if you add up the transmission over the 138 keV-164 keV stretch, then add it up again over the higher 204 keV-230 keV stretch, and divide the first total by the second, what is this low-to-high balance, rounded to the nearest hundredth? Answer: 1.04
